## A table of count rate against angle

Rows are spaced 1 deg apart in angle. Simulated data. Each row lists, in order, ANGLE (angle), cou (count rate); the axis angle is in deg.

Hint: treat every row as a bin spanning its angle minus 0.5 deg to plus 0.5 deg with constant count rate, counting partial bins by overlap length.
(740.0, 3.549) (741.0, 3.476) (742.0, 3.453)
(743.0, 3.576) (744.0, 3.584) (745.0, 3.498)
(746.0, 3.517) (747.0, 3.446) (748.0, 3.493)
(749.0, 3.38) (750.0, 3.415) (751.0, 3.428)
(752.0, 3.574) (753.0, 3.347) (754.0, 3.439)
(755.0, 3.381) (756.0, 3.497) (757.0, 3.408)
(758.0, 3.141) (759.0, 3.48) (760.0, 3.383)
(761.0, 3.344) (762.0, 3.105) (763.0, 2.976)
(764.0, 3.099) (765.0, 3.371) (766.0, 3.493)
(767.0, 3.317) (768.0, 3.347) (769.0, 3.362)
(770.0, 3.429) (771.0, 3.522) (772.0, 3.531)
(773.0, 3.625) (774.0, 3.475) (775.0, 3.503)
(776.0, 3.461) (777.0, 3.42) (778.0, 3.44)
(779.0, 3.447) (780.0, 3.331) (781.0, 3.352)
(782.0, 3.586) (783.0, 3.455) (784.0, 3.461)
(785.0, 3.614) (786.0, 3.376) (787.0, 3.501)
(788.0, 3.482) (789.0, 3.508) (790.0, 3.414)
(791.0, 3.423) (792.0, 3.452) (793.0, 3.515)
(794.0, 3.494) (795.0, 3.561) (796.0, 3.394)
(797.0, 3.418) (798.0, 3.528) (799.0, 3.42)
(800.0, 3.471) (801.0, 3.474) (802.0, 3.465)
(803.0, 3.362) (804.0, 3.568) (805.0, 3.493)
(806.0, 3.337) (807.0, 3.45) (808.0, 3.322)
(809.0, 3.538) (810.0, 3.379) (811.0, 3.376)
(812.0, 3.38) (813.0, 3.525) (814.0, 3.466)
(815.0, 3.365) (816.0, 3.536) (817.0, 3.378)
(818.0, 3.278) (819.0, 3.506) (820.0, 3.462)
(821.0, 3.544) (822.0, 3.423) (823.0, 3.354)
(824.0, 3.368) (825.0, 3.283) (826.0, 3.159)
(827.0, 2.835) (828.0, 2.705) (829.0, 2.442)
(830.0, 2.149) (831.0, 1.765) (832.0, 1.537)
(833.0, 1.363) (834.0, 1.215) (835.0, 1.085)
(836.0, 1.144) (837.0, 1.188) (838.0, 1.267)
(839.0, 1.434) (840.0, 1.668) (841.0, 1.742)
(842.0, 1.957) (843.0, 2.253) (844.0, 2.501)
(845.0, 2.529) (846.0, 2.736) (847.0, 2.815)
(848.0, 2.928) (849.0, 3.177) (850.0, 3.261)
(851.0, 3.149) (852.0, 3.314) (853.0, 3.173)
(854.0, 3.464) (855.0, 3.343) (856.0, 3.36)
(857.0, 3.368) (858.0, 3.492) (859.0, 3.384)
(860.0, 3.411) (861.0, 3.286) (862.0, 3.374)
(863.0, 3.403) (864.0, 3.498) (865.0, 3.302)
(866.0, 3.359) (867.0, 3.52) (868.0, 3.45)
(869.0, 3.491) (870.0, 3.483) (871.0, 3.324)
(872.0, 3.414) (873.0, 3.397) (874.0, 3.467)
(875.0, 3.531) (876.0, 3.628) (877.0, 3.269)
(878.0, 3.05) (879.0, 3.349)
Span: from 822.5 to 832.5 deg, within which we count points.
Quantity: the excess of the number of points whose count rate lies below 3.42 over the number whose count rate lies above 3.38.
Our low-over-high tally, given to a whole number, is 10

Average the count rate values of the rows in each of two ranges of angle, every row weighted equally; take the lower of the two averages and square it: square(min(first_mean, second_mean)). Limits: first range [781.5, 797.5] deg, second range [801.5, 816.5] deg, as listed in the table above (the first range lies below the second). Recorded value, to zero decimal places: 12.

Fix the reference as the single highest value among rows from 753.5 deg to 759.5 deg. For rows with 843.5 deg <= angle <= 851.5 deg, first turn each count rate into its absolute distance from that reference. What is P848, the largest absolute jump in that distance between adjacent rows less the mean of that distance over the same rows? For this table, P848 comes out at -0.36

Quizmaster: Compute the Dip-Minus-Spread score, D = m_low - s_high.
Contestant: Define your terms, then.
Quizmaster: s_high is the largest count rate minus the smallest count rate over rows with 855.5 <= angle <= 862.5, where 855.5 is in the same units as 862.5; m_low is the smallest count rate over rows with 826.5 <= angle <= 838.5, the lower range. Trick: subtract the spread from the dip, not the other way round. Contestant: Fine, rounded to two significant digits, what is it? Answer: 0.88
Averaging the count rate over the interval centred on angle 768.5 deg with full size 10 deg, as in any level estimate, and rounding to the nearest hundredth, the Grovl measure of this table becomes 3.41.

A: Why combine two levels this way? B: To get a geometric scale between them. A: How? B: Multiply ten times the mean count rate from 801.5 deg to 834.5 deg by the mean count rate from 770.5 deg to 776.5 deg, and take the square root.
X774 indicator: 10.4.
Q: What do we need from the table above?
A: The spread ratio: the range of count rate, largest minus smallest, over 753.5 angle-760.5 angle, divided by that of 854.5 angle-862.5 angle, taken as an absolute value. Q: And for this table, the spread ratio 1.7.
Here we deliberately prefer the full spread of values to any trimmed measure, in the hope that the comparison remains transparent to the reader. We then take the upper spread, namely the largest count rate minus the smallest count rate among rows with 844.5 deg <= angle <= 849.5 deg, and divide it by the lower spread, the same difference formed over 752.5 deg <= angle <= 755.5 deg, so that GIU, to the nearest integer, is 7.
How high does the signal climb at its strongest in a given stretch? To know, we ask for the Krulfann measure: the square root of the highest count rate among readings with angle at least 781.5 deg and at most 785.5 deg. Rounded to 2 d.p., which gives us 1.90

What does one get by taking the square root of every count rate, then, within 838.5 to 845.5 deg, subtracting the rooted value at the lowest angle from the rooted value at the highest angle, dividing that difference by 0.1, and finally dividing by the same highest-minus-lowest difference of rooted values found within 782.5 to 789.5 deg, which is 277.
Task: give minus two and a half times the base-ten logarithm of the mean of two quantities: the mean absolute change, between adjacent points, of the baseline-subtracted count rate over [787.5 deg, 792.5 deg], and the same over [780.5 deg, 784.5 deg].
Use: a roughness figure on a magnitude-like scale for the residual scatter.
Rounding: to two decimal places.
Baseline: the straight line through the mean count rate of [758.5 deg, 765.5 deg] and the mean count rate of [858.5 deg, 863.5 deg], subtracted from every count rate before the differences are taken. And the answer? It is 2.73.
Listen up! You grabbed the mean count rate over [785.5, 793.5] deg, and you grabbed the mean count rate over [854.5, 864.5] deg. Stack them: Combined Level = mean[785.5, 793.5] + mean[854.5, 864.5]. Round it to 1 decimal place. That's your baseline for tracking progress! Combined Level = 6.9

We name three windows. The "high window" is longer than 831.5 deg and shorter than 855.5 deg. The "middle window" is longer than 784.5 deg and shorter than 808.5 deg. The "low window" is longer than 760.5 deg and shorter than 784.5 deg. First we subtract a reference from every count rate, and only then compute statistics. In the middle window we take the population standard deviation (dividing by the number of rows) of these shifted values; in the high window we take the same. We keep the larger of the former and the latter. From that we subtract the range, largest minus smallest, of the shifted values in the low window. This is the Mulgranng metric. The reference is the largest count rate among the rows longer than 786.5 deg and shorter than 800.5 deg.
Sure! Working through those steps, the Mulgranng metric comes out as 0.19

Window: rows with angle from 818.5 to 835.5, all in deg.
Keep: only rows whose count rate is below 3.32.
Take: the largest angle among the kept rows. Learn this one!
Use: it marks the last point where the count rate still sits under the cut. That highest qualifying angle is 835.0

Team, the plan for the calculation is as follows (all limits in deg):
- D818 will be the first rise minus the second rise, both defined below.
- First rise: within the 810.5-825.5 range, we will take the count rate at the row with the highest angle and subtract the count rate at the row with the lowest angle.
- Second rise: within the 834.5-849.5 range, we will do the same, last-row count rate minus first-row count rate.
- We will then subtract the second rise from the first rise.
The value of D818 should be -2.2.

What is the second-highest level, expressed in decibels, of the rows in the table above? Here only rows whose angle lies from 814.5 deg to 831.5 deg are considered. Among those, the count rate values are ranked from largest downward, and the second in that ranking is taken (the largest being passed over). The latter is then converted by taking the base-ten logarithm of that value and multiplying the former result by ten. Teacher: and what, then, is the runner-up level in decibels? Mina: 5.49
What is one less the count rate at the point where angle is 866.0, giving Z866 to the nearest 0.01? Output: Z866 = -2.36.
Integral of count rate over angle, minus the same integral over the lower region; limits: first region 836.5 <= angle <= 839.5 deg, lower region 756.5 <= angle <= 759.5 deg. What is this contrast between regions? -6.1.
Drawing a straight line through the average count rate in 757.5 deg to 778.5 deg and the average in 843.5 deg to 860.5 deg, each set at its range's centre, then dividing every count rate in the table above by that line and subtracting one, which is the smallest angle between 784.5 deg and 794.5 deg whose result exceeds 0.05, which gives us 785.0 deg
